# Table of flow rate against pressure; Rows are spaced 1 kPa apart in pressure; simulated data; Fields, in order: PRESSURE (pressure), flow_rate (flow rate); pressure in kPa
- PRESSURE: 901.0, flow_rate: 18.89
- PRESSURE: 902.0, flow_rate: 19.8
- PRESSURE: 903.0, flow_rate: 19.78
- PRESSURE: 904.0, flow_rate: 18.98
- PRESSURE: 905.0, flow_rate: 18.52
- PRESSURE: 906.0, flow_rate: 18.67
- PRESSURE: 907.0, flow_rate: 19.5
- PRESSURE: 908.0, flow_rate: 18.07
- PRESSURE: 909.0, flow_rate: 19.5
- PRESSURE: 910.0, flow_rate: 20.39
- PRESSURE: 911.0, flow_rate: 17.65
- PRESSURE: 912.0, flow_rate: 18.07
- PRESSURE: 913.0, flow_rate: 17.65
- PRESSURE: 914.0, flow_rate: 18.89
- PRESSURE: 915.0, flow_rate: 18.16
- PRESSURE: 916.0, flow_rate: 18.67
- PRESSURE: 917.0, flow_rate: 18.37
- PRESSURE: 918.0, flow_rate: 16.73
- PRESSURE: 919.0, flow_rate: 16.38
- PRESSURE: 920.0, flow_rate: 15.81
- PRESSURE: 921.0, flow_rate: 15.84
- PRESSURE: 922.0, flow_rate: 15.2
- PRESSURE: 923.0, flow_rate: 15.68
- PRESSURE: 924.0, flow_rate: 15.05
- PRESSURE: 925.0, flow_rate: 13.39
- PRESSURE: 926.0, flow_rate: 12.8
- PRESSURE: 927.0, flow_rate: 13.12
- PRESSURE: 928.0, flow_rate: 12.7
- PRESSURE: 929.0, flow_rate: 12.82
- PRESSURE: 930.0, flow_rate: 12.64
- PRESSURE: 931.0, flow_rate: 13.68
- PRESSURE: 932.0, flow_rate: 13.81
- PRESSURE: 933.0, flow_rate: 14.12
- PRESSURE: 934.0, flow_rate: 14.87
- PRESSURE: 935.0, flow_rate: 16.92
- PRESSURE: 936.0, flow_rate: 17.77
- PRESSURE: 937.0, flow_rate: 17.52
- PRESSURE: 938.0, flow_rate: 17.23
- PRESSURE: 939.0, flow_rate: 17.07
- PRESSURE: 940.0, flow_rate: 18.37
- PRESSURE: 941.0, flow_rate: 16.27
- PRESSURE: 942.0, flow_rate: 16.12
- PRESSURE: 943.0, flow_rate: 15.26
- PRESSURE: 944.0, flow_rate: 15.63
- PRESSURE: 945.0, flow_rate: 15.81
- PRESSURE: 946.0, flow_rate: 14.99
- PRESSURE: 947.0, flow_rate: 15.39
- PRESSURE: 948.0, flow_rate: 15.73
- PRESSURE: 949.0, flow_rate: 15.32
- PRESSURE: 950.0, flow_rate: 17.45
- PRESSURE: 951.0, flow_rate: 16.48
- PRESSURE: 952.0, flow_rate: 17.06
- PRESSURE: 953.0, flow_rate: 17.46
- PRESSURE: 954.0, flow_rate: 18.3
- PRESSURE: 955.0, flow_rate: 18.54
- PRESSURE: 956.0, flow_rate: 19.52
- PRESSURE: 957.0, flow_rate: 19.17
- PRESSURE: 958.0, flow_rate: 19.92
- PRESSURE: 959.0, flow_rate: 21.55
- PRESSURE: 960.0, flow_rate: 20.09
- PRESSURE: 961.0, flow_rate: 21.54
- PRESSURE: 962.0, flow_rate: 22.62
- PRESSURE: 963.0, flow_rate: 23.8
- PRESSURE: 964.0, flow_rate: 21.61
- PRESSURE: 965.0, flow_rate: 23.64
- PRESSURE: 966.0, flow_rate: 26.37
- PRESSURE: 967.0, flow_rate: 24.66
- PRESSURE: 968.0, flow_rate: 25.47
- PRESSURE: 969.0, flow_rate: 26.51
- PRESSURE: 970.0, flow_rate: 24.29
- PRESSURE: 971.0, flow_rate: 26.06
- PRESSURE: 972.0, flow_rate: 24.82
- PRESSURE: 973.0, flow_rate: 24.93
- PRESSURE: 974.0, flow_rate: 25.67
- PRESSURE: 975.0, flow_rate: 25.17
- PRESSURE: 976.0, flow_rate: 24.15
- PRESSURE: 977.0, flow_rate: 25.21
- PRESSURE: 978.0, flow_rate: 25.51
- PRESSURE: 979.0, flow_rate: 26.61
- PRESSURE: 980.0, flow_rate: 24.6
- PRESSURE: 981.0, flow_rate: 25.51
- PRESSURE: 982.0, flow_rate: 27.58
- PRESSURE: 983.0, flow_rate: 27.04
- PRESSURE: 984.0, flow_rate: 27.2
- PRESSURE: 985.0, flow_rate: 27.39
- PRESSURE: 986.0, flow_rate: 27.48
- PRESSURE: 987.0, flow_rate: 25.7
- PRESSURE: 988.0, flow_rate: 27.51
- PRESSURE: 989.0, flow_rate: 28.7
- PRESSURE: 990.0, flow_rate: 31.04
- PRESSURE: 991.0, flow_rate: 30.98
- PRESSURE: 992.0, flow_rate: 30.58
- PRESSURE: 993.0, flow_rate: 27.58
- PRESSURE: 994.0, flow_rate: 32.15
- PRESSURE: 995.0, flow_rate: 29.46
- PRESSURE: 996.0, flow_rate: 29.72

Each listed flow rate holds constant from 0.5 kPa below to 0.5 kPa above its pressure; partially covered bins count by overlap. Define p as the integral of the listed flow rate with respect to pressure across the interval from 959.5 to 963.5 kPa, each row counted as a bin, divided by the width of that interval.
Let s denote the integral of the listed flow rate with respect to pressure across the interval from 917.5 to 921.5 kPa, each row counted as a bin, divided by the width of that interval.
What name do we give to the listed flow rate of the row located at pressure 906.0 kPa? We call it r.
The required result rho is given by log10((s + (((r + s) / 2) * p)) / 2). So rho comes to 2.30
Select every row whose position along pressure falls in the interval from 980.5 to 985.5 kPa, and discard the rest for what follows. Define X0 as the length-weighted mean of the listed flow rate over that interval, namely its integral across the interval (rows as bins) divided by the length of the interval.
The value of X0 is 27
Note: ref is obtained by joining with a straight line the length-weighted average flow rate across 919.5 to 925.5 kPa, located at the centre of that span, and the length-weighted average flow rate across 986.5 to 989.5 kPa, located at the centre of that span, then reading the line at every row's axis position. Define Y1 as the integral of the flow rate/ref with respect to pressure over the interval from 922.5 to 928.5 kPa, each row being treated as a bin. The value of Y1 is 5.3 kPa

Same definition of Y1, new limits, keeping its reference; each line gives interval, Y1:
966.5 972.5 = 6.4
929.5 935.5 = 5.1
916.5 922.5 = 6.7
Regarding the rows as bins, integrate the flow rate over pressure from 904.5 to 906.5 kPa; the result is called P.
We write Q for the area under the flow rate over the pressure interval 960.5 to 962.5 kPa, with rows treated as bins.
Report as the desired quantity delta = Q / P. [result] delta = 1.2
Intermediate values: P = 37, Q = 44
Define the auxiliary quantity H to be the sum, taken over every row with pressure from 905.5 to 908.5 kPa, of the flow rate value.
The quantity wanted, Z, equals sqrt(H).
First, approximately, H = 56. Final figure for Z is 7.5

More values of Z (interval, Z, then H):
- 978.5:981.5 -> 8.8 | 77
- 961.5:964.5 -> 8.2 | 68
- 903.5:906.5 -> 7.5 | 56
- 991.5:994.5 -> 9.5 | 90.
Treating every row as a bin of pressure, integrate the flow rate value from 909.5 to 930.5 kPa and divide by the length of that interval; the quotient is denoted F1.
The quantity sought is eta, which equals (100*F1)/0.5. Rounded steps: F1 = 16.0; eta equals 3200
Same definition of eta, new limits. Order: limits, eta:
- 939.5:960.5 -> 3471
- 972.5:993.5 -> 5392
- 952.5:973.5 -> 4484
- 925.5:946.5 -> 3043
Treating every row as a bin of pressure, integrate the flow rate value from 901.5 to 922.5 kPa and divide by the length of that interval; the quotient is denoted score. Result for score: 18.1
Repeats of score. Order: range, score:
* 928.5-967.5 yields 17.9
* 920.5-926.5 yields 14.7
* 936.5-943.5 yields 16.8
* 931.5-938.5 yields 16.0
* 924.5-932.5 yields 13.1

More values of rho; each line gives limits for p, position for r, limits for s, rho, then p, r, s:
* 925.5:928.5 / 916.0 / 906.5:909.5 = 2.12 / 13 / 18.67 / 19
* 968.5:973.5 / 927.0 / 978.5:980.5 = 2.41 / 25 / 13.12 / 26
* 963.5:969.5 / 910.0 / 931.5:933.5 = 2.34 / 25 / 20.39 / 14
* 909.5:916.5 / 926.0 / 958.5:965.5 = 2.24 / 18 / 12.8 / 22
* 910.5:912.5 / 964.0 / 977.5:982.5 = 2.35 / 18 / 21.61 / 26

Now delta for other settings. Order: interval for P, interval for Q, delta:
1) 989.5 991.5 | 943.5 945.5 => 0.5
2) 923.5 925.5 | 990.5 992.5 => 2.2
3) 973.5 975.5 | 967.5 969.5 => 1.0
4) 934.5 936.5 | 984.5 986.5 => 1.6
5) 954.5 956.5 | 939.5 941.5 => 0.9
